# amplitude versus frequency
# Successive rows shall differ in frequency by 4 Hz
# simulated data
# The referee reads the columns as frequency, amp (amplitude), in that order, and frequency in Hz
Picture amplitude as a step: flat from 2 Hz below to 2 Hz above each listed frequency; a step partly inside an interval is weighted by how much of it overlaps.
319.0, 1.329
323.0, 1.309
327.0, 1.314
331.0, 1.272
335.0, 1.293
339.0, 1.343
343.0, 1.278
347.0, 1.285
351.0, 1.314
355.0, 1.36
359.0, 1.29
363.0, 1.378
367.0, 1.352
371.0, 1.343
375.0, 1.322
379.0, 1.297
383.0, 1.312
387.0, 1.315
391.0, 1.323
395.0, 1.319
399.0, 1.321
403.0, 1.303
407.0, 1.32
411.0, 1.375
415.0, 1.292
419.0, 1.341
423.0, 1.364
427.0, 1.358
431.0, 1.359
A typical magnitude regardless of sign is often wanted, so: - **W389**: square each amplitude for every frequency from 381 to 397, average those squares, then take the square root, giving 1.32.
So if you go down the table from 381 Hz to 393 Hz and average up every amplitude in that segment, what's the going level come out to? 1.32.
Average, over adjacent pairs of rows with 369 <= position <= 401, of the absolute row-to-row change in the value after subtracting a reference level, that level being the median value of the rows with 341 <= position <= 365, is 0.011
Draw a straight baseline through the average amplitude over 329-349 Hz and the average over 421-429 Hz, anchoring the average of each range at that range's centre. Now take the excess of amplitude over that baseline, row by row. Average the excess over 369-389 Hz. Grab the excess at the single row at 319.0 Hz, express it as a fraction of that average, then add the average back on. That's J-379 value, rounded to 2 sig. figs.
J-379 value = -6.7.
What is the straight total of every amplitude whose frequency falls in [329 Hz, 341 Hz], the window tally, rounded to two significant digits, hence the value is 3.9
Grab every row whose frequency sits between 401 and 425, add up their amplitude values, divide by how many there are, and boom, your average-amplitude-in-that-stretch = 1.33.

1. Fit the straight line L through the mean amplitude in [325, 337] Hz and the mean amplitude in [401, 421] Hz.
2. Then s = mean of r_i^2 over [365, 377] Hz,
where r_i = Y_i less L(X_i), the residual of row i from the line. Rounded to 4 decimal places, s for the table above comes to 0.0011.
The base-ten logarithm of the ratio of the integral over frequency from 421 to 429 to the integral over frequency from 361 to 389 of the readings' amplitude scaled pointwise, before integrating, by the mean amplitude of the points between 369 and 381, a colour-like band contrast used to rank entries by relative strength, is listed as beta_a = -0.5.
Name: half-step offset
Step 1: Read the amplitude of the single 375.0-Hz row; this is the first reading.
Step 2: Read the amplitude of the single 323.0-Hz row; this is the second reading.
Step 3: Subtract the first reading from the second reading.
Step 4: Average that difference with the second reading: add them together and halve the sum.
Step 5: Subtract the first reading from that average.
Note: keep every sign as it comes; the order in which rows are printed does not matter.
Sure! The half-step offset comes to -0.674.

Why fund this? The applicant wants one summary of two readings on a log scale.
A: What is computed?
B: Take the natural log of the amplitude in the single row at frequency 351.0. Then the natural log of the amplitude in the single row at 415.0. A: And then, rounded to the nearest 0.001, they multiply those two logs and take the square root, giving 0.264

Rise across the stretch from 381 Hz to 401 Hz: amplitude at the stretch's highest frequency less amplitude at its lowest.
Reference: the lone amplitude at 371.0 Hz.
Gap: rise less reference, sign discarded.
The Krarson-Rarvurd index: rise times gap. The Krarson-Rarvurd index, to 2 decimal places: 0.01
